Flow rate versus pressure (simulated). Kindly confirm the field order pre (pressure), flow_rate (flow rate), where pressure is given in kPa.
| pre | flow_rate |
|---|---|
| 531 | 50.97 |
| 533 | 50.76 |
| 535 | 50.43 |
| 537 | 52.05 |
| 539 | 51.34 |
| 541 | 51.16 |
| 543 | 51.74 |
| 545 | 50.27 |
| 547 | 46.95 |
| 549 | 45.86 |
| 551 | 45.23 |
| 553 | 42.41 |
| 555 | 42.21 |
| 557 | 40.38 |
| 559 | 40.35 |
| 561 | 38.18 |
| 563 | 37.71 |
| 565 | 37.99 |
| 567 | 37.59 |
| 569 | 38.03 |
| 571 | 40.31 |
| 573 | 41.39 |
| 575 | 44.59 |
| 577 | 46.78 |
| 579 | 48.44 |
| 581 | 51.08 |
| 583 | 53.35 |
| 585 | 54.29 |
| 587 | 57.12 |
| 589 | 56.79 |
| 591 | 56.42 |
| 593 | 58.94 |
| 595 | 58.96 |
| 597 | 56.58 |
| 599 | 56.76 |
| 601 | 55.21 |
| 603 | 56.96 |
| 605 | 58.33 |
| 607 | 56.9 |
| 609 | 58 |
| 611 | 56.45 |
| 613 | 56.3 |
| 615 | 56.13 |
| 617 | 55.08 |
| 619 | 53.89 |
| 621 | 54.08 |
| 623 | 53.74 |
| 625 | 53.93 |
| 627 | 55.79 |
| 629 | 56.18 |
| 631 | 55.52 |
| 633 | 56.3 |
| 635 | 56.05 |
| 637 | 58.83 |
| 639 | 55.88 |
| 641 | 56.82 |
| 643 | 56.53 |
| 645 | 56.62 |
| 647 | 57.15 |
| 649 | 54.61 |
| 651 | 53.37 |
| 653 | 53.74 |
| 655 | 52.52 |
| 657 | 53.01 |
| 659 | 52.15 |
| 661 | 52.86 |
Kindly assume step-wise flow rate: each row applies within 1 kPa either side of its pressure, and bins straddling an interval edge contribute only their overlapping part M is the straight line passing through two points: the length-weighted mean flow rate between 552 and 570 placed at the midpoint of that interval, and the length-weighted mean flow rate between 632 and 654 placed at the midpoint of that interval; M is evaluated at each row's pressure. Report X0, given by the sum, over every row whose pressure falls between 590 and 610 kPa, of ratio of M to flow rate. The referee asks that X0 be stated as 8.3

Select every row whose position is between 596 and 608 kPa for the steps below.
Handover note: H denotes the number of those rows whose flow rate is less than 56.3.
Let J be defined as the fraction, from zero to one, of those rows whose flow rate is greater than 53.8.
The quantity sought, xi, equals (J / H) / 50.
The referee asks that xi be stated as 0.020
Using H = 1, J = 1.0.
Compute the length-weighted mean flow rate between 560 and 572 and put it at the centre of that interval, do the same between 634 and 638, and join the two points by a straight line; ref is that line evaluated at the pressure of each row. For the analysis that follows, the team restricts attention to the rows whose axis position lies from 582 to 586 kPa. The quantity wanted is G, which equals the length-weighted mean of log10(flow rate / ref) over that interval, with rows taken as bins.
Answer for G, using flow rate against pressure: 0.10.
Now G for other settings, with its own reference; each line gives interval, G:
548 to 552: 0.13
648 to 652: -0.05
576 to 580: 0.06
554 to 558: 0.06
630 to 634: 0.00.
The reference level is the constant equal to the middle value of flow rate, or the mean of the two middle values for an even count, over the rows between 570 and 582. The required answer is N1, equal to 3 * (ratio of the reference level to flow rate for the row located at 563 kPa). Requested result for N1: 3.63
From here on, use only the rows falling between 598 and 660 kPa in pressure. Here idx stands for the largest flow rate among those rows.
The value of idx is 58.83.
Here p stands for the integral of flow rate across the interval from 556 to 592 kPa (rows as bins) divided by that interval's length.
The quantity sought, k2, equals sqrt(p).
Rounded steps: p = 46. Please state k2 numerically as 6.75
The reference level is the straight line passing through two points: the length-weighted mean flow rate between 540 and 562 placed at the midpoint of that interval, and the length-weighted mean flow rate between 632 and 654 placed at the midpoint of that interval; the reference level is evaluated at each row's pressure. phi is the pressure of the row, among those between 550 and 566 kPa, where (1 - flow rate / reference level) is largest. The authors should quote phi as 563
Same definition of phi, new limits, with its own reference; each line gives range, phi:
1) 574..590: 575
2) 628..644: 639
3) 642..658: 655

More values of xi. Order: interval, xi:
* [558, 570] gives 0.000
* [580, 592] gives 0.004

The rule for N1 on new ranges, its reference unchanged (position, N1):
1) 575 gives 3.07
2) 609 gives 2.36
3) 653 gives 2.55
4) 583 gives 2.57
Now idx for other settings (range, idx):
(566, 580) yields 48.44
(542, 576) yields 51.74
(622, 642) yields 58.83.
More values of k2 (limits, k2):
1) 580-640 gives 7.48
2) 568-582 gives 6.66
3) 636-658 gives 7.44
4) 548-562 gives 6.49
